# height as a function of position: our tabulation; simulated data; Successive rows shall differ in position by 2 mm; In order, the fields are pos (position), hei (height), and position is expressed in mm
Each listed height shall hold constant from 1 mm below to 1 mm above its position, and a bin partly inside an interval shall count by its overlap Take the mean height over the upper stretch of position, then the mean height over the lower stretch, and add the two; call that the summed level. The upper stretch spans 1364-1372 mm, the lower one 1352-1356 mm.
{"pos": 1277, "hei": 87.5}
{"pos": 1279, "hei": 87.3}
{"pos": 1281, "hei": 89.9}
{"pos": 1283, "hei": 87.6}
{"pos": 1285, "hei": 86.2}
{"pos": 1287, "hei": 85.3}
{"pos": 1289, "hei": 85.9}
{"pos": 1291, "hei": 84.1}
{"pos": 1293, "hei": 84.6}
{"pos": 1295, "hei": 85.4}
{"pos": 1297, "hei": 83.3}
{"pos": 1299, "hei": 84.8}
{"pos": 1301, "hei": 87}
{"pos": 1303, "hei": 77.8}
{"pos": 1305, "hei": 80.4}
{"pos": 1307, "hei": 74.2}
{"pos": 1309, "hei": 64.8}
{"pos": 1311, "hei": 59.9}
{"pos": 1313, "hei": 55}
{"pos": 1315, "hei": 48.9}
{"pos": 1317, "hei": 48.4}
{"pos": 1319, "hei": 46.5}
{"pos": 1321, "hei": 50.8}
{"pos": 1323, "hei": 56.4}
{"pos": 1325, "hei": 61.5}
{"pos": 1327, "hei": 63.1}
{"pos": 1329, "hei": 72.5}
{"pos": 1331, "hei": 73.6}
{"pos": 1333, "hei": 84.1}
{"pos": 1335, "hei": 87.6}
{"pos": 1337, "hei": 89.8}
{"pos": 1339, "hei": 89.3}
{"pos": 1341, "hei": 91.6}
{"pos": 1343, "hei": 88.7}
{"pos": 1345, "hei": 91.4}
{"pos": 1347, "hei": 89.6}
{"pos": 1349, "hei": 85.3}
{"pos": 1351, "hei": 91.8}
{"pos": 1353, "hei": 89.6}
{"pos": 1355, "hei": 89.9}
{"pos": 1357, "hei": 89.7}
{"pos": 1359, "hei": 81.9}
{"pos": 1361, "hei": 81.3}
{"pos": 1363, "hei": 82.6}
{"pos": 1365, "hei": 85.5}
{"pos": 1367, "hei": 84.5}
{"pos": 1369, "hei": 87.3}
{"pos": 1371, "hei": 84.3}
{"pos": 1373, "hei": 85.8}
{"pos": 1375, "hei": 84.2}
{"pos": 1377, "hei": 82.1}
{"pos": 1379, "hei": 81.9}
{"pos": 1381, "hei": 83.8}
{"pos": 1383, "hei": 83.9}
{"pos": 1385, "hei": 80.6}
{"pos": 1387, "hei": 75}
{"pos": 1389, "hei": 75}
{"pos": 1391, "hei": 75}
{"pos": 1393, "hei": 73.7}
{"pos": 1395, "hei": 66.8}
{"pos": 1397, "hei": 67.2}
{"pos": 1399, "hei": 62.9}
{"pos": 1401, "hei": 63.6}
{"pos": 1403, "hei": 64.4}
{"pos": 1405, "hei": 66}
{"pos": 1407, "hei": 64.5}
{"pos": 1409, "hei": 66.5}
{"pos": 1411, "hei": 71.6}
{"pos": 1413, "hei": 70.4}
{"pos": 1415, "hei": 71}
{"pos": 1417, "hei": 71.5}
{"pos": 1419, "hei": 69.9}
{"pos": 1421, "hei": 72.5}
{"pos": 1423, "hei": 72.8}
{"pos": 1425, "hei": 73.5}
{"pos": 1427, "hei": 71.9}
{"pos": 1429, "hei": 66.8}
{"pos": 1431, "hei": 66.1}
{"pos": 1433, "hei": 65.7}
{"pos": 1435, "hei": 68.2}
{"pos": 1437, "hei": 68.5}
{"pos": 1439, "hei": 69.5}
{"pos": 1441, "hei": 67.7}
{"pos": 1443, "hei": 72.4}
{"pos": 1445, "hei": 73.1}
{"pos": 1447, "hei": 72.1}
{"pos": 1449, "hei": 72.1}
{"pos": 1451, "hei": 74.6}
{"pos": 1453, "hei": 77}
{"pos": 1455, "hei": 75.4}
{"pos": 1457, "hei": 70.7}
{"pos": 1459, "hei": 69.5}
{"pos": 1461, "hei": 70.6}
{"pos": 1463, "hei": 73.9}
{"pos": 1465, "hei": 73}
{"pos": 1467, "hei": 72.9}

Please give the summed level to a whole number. 175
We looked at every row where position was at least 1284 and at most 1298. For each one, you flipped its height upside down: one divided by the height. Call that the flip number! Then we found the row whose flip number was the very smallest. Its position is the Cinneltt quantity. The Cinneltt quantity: 1285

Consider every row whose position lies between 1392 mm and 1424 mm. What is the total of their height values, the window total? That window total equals 1095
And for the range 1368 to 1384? 673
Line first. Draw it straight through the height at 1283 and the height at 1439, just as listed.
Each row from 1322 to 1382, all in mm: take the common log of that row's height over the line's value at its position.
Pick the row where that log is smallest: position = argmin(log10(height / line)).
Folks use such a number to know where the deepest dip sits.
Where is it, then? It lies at 1323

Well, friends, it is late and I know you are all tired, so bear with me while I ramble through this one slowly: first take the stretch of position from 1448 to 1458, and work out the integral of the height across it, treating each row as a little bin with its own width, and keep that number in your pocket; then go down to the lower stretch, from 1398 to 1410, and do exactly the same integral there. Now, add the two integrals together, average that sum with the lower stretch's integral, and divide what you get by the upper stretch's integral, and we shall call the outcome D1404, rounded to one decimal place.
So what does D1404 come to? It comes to 1.5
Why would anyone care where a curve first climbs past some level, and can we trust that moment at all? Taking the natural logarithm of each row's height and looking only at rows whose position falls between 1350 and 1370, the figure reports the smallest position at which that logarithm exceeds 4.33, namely 1351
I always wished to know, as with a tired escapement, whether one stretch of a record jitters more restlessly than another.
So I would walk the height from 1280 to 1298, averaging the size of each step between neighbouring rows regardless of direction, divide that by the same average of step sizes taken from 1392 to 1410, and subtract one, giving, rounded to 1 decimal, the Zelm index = -0.4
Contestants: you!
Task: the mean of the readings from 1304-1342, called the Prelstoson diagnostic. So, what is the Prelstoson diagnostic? 68.3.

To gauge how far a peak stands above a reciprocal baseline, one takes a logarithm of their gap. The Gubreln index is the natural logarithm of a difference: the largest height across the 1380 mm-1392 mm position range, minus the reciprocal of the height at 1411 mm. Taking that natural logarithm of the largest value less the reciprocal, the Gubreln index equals 4.43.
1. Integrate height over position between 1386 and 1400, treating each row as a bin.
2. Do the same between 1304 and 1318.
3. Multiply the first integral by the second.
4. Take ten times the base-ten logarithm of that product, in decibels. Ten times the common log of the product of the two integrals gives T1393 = 59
